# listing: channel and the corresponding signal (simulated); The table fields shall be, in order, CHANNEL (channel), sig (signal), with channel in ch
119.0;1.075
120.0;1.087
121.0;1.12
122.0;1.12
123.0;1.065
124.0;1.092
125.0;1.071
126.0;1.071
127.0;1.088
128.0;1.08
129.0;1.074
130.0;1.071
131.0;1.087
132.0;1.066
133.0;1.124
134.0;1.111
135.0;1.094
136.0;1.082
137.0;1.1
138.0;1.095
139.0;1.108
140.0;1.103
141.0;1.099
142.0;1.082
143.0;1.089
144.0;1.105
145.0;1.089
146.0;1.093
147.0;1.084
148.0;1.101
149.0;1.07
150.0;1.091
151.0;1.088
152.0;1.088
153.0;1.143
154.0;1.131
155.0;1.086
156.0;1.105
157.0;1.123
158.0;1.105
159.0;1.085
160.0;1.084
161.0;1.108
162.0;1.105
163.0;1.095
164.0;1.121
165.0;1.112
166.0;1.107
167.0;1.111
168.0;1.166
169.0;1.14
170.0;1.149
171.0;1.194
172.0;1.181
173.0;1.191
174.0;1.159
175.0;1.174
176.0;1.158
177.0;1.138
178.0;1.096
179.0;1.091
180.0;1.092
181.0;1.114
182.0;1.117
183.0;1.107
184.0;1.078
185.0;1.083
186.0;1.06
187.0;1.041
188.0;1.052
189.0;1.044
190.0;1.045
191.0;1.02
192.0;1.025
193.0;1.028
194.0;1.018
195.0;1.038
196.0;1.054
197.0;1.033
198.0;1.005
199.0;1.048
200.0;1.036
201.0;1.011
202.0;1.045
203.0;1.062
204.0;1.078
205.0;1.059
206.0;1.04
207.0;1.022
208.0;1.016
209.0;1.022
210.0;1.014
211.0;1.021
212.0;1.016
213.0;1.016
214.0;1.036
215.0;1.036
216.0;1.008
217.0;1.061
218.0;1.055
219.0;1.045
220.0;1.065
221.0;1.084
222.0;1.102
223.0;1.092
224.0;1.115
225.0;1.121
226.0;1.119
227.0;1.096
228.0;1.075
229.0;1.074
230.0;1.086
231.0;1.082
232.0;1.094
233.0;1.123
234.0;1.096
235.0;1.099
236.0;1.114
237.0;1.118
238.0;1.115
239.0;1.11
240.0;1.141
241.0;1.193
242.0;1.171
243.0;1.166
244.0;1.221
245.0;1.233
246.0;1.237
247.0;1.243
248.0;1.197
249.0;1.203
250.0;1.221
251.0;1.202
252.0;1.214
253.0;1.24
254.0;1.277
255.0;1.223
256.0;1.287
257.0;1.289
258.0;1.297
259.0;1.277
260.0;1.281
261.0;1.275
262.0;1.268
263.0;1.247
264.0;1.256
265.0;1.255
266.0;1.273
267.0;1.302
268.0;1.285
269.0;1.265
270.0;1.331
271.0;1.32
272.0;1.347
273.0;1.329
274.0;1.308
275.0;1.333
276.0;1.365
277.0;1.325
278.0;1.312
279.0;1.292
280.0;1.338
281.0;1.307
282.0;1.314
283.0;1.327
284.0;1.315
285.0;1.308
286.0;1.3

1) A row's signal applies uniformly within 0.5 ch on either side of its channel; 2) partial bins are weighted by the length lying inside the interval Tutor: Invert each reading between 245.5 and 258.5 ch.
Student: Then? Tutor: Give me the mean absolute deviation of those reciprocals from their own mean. 0.019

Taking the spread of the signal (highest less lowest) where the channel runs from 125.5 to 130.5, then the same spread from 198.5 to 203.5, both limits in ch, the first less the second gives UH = -0.034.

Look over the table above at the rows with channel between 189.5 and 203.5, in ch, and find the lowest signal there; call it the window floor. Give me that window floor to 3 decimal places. 1.005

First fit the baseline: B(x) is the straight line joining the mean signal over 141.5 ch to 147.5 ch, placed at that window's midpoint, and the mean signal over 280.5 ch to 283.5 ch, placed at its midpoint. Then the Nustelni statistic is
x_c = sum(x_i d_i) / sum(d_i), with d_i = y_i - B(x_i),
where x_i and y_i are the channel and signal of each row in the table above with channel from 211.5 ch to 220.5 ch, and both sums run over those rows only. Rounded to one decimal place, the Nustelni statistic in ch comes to 215.8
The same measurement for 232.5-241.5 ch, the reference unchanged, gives 236.7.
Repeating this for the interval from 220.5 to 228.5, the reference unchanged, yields 224.6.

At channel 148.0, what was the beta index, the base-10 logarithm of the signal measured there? 0.04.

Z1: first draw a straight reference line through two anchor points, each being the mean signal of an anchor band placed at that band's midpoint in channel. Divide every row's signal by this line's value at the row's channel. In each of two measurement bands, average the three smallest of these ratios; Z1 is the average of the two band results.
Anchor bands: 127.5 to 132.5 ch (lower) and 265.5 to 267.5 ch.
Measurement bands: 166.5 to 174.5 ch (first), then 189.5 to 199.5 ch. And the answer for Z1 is 0.930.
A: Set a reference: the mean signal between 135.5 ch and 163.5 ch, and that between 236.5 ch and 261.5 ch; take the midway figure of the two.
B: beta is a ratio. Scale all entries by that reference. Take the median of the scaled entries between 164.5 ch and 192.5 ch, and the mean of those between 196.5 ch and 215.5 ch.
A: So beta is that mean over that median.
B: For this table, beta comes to 0.931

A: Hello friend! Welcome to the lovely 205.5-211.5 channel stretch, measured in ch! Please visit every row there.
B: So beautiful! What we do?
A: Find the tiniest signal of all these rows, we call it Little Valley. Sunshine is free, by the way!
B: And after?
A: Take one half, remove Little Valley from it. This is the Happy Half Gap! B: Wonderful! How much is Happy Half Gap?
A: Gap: -0.51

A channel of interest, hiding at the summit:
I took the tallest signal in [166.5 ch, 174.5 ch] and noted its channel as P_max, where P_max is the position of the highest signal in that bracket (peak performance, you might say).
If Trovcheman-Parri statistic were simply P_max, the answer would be 171.0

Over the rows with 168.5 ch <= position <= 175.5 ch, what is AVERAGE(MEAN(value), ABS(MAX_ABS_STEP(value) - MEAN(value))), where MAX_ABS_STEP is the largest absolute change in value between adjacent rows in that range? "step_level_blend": 1.15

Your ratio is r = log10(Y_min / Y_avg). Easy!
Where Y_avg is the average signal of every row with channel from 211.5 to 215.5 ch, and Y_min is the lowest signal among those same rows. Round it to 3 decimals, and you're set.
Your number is -0.004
